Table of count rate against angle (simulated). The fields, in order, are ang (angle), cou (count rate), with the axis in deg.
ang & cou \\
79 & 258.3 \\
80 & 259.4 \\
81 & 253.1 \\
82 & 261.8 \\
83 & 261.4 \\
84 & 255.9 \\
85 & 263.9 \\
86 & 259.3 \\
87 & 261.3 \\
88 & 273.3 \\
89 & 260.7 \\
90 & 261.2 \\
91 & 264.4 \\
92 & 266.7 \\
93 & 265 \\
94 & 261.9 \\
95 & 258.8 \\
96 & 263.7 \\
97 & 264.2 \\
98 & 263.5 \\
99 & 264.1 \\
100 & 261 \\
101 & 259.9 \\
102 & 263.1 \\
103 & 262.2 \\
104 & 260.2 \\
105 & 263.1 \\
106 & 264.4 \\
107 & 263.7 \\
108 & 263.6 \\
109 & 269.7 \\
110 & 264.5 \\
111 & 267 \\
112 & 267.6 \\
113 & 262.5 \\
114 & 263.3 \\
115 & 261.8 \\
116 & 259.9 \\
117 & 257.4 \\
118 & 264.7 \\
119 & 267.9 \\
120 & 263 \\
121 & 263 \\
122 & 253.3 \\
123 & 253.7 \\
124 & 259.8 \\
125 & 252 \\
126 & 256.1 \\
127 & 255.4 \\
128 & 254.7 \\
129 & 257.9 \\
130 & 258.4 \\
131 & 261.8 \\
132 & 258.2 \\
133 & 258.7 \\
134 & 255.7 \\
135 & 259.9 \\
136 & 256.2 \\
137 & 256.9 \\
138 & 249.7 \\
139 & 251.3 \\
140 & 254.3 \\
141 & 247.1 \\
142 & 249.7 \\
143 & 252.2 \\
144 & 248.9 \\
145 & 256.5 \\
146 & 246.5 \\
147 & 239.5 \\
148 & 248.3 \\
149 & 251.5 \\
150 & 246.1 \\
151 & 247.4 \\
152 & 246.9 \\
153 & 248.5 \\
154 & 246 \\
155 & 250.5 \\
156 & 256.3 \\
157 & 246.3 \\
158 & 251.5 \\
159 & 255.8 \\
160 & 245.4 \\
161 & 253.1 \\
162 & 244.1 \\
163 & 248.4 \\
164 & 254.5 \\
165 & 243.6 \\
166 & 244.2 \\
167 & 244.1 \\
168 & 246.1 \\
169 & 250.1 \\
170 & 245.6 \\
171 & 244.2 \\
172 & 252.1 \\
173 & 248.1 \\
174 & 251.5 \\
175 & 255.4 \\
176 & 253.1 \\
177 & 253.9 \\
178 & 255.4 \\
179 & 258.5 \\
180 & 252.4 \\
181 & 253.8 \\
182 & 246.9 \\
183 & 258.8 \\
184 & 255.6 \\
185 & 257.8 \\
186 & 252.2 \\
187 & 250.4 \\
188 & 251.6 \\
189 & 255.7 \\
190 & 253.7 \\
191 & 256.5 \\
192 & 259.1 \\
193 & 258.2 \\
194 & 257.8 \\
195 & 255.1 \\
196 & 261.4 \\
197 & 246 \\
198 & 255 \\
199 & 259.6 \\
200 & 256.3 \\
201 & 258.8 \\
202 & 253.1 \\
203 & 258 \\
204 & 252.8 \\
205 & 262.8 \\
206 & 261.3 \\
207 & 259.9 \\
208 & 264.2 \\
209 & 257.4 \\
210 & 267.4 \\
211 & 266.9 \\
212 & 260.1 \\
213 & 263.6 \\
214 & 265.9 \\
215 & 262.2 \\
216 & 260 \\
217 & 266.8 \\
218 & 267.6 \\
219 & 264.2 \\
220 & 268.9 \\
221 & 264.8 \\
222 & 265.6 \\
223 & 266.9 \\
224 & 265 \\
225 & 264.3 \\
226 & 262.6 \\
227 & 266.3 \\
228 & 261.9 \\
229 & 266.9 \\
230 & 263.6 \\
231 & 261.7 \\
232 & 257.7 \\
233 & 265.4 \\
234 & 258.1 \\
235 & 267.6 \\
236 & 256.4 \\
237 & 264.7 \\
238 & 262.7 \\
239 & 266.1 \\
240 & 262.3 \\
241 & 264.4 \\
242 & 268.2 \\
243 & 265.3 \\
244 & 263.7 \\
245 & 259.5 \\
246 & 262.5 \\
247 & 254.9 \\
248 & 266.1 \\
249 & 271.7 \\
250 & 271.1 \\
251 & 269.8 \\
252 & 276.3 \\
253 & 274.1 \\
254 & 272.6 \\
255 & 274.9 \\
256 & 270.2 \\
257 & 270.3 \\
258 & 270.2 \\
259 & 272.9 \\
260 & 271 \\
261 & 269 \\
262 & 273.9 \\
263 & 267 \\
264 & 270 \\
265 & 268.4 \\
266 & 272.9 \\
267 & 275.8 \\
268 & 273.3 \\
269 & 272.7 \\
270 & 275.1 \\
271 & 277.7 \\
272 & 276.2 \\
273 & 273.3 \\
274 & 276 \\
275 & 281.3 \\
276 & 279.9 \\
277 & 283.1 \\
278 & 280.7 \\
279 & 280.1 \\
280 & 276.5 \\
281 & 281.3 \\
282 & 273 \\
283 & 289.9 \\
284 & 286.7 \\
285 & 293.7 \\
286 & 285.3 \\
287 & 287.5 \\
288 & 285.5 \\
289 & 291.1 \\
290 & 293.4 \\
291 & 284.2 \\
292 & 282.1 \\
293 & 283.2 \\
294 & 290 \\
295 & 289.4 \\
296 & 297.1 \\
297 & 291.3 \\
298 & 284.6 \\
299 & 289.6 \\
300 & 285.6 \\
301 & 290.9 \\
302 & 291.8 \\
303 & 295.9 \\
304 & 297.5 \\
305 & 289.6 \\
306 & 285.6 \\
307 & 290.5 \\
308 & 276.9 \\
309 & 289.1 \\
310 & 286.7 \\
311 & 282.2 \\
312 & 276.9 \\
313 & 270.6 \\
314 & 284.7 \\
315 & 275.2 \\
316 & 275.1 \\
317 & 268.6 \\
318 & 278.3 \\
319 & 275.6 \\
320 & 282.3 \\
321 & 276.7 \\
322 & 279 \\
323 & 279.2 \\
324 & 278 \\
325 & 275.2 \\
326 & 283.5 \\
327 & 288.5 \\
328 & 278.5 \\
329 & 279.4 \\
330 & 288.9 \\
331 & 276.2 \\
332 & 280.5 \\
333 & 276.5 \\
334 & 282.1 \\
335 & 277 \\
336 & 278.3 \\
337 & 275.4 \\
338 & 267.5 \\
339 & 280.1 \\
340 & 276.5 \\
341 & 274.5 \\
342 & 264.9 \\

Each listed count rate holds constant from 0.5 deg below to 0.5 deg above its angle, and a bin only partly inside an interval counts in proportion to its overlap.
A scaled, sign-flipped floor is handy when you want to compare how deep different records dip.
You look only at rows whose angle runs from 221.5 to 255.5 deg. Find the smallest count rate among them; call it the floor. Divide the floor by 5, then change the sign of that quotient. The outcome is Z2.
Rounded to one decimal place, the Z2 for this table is -51.0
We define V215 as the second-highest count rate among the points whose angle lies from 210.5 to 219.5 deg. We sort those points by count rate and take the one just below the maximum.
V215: 266.9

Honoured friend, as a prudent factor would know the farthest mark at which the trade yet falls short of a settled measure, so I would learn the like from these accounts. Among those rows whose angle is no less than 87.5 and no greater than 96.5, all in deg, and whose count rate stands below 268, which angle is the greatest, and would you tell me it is 96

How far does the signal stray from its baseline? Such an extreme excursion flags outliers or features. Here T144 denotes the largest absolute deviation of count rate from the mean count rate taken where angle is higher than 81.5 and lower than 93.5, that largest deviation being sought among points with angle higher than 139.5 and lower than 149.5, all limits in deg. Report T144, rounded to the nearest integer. 23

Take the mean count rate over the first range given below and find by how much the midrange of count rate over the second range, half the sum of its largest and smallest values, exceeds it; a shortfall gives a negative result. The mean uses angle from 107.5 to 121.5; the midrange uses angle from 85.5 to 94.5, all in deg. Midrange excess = 2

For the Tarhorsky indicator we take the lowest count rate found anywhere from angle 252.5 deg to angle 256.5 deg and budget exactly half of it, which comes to 135.1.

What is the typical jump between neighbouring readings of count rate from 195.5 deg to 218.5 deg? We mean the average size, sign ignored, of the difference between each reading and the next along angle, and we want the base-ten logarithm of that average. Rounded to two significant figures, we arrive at 0.70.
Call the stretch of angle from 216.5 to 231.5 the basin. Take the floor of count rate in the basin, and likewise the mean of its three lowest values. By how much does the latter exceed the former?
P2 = 0.4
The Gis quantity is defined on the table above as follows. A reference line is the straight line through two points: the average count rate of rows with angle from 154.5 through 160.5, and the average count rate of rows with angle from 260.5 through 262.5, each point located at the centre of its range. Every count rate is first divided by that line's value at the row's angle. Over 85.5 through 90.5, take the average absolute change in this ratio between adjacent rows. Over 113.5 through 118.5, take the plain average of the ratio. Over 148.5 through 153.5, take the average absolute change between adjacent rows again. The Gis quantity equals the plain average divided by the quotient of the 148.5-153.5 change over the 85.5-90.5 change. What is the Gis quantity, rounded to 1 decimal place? 3.4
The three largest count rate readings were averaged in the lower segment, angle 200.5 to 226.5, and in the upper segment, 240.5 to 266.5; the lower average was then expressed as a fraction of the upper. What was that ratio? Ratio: 0.97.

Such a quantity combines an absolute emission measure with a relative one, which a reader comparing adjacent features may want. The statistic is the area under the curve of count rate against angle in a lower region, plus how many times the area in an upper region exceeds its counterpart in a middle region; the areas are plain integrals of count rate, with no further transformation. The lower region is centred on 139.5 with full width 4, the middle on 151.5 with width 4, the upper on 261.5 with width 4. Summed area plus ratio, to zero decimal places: 1003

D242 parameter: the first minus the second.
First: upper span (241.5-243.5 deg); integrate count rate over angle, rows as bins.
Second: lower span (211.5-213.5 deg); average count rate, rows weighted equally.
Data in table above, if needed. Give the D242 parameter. 272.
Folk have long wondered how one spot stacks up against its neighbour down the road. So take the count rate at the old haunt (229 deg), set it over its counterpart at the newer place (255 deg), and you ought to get 0.971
